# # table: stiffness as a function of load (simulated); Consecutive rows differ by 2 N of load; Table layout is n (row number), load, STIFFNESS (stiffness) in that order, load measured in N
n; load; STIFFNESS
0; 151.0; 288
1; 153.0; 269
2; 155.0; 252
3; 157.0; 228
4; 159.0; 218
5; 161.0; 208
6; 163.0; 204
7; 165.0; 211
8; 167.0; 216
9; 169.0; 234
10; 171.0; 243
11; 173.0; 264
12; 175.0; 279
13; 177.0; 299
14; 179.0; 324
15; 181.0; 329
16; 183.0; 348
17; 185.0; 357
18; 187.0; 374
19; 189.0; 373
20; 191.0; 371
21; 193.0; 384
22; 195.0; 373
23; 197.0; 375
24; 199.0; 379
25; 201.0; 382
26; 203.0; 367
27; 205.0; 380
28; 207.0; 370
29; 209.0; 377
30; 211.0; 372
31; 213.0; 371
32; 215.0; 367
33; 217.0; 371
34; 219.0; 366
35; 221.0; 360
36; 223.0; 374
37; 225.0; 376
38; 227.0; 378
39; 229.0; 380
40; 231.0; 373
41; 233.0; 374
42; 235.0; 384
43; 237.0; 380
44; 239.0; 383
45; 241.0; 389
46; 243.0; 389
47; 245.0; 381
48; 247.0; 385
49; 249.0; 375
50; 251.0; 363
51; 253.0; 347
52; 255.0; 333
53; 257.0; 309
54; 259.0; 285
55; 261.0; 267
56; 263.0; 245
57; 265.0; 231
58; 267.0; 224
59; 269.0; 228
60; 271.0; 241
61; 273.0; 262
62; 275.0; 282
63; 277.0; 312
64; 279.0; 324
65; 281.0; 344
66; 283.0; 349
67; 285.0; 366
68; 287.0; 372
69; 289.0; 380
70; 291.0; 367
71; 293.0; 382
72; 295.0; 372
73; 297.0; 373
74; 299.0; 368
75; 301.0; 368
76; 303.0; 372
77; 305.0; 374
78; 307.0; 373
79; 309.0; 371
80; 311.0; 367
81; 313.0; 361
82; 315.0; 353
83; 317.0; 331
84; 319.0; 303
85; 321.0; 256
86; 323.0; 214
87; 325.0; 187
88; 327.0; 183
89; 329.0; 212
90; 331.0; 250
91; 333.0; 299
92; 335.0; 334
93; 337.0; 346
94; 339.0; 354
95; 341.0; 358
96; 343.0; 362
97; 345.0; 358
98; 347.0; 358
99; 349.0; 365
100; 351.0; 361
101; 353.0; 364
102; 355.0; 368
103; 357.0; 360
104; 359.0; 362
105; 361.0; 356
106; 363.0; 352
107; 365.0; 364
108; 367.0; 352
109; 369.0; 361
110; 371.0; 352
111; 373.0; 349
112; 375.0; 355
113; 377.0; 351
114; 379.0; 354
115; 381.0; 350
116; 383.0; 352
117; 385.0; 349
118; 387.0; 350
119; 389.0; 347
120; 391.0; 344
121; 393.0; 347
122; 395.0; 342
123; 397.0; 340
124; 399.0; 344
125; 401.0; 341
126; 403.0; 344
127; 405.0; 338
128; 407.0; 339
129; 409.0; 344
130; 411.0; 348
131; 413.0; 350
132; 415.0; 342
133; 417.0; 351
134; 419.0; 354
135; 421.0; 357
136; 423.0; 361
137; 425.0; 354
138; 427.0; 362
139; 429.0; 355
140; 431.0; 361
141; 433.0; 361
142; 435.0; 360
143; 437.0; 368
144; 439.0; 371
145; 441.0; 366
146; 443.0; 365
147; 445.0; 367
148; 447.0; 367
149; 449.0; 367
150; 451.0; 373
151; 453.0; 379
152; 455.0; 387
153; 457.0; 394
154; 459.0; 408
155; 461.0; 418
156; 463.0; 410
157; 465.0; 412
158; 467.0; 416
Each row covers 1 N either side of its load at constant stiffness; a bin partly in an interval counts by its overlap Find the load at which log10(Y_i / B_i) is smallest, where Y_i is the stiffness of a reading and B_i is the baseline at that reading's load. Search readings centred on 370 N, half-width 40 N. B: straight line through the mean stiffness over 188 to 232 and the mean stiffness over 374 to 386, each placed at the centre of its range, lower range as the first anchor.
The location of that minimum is 331.0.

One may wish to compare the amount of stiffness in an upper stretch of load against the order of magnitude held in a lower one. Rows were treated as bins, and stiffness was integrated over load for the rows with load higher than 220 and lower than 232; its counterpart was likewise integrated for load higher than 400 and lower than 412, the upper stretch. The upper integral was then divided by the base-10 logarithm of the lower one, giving 1125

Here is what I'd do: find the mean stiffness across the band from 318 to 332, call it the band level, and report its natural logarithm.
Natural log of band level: 5.43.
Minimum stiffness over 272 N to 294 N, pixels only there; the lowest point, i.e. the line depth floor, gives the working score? 262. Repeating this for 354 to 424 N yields 338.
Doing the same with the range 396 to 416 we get 338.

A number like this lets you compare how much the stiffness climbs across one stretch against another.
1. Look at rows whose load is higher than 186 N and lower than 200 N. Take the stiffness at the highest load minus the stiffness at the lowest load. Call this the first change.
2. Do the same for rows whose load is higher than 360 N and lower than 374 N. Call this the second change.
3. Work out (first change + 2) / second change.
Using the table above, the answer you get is -1.0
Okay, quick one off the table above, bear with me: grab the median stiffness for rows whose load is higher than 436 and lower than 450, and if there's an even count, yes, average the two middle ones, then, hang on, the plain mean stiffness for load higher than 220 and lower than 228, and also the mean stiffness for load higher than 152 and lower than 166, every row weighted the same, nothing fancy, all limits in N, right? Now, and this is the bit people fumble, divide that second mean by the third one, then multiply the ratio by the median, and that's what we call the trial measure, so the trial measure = 601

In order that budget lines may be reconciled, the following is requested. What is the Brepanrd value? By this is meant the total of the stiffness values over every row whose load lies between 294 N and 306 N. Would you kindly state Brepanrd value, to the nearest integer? 2227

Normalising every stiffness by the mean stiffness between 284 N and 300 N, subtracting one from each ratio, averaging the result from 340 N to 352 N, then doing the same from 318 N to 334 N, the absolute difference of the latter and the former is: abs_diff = 0.33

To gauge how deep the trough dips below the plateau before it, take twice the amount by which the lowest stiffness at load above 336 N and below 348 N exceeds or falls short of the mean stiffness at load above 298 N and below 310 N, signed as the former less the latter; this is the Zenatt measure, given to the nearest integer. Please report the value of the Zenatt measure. -50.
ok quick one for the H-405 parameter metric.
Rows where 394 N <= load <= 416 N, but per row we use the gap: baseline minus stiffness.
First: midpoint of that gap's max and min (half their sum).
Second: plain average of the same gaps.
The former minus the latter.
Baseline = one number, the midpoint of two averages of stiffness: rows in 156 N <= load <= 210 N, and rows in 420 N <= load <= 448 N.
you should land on -1.1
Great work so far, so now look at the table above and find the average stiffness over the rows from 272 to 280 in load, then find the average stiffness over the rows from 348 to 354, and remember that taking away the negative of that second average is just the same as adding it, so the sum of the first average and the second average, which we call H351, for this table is 658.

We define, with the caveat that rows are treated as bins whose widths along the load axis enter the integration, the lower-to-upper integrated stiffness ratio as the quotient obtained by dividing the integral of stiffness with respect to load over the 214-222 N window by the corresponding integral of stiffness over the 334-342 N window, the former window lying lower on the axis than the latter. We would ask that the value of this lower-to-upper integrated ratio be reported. 1.05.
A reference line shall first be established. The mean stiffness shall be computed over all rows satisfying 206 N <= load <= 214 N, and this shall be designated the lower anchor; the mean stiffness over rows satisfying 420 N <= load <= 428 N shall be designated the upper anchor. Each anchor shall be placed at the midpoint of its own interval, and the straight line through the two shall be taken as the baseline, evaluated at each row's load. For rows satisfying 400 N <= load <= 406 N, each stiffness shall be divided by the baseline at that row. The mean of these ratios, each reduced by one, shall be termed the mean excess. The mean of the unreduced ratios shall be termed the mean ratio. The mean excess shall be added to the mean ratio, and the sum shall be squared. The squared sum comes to 0.80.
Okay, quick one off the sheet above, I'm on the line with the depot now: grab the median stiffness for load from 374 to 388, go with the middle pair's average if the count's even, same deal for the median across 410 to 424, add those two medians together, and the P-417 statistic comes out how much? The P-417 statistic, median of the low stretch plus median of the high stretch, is 702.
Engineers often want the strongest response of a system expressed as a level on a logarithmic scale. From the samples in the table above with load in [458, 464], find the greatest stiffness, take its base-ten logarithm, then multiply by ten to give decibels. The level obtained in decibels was 26.2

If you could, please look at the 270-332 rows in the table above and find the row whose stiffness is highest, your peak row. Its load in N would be 293.0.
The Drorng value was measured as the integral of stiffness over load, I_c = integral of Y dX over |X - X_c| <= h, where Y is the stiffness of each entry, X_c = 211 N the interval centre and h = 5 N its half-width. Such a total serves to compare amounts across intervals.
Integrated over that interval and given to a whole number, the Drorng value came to 3714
